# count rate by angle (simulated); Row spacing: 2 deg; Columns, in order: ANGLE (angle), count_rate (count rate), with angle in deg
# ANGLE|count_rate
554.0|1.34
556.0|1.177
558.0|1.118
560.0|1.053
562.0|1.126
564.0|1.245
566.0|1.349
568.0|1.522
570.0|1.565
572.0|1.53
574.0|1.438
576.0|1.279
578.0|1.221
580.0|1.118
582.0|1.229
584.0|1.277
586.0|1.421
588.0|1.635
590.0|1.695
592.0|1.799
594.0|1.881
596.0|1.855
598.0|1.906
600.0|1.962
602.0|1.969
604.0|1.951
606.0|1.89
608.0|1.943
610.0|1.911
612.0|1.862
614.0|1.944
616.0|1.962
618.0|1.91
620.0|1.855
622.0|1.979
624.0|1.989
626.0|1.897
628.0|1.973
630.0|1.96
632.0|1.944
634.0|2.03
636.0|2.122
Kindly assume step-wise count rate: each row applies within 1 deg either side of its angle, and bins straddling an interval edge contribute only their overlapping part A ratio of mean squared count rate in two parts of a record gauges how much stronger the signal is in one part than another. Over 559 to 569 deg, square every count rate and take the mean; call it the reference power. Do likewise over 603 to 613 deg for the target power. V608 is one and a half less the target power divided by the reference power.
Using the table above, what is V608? -0.8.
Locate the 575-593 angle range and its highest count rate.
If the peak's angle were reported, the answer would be 592.0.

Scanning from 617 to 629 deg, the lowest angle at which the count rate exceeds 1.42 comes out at 618.0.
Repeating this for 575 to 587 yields 586.0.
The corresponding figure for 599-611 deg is 600.0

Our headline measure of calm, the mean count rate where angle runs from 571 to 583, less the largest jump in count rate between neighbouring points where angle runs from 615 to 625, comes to 1.18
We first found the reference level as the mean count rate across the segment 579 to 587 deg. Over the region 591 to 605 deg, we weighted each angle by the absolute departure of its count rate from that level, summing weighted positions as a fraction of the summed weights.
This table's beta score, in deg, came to 598.3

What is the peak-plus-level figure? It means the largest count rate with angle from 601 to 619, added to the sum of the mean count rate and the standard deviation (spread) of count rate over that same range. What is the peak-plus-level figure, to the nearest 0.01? 3.93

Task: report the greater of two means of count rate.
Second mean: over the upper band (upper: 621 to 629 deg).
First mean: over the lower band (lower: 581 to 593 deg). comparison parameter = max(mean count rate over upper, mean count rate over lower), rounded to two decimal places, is 1.96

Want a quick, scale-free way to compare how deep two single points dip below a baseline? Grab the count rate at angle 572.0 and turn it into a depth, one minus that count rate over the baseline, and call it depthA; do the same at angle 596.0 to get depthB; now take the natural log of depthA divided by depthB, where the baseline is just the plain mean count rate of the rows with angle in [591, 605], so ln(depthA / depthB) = 2.0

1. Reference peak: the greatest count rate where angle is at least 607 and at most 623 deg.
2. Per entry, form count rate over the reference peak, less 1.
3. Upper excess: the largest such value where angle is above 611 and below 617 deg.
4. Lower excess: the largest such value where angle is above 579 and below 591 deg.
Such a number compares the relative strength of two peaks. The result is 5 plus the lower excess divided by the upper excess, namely 22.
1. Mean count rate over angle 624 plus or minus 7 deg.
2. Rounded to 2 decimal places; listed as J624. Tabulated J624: 1.94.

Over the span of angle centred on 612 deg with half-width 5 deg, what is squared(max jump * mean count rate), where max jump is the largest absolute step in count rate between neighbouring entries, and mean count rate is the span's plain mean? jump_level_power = 0.025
